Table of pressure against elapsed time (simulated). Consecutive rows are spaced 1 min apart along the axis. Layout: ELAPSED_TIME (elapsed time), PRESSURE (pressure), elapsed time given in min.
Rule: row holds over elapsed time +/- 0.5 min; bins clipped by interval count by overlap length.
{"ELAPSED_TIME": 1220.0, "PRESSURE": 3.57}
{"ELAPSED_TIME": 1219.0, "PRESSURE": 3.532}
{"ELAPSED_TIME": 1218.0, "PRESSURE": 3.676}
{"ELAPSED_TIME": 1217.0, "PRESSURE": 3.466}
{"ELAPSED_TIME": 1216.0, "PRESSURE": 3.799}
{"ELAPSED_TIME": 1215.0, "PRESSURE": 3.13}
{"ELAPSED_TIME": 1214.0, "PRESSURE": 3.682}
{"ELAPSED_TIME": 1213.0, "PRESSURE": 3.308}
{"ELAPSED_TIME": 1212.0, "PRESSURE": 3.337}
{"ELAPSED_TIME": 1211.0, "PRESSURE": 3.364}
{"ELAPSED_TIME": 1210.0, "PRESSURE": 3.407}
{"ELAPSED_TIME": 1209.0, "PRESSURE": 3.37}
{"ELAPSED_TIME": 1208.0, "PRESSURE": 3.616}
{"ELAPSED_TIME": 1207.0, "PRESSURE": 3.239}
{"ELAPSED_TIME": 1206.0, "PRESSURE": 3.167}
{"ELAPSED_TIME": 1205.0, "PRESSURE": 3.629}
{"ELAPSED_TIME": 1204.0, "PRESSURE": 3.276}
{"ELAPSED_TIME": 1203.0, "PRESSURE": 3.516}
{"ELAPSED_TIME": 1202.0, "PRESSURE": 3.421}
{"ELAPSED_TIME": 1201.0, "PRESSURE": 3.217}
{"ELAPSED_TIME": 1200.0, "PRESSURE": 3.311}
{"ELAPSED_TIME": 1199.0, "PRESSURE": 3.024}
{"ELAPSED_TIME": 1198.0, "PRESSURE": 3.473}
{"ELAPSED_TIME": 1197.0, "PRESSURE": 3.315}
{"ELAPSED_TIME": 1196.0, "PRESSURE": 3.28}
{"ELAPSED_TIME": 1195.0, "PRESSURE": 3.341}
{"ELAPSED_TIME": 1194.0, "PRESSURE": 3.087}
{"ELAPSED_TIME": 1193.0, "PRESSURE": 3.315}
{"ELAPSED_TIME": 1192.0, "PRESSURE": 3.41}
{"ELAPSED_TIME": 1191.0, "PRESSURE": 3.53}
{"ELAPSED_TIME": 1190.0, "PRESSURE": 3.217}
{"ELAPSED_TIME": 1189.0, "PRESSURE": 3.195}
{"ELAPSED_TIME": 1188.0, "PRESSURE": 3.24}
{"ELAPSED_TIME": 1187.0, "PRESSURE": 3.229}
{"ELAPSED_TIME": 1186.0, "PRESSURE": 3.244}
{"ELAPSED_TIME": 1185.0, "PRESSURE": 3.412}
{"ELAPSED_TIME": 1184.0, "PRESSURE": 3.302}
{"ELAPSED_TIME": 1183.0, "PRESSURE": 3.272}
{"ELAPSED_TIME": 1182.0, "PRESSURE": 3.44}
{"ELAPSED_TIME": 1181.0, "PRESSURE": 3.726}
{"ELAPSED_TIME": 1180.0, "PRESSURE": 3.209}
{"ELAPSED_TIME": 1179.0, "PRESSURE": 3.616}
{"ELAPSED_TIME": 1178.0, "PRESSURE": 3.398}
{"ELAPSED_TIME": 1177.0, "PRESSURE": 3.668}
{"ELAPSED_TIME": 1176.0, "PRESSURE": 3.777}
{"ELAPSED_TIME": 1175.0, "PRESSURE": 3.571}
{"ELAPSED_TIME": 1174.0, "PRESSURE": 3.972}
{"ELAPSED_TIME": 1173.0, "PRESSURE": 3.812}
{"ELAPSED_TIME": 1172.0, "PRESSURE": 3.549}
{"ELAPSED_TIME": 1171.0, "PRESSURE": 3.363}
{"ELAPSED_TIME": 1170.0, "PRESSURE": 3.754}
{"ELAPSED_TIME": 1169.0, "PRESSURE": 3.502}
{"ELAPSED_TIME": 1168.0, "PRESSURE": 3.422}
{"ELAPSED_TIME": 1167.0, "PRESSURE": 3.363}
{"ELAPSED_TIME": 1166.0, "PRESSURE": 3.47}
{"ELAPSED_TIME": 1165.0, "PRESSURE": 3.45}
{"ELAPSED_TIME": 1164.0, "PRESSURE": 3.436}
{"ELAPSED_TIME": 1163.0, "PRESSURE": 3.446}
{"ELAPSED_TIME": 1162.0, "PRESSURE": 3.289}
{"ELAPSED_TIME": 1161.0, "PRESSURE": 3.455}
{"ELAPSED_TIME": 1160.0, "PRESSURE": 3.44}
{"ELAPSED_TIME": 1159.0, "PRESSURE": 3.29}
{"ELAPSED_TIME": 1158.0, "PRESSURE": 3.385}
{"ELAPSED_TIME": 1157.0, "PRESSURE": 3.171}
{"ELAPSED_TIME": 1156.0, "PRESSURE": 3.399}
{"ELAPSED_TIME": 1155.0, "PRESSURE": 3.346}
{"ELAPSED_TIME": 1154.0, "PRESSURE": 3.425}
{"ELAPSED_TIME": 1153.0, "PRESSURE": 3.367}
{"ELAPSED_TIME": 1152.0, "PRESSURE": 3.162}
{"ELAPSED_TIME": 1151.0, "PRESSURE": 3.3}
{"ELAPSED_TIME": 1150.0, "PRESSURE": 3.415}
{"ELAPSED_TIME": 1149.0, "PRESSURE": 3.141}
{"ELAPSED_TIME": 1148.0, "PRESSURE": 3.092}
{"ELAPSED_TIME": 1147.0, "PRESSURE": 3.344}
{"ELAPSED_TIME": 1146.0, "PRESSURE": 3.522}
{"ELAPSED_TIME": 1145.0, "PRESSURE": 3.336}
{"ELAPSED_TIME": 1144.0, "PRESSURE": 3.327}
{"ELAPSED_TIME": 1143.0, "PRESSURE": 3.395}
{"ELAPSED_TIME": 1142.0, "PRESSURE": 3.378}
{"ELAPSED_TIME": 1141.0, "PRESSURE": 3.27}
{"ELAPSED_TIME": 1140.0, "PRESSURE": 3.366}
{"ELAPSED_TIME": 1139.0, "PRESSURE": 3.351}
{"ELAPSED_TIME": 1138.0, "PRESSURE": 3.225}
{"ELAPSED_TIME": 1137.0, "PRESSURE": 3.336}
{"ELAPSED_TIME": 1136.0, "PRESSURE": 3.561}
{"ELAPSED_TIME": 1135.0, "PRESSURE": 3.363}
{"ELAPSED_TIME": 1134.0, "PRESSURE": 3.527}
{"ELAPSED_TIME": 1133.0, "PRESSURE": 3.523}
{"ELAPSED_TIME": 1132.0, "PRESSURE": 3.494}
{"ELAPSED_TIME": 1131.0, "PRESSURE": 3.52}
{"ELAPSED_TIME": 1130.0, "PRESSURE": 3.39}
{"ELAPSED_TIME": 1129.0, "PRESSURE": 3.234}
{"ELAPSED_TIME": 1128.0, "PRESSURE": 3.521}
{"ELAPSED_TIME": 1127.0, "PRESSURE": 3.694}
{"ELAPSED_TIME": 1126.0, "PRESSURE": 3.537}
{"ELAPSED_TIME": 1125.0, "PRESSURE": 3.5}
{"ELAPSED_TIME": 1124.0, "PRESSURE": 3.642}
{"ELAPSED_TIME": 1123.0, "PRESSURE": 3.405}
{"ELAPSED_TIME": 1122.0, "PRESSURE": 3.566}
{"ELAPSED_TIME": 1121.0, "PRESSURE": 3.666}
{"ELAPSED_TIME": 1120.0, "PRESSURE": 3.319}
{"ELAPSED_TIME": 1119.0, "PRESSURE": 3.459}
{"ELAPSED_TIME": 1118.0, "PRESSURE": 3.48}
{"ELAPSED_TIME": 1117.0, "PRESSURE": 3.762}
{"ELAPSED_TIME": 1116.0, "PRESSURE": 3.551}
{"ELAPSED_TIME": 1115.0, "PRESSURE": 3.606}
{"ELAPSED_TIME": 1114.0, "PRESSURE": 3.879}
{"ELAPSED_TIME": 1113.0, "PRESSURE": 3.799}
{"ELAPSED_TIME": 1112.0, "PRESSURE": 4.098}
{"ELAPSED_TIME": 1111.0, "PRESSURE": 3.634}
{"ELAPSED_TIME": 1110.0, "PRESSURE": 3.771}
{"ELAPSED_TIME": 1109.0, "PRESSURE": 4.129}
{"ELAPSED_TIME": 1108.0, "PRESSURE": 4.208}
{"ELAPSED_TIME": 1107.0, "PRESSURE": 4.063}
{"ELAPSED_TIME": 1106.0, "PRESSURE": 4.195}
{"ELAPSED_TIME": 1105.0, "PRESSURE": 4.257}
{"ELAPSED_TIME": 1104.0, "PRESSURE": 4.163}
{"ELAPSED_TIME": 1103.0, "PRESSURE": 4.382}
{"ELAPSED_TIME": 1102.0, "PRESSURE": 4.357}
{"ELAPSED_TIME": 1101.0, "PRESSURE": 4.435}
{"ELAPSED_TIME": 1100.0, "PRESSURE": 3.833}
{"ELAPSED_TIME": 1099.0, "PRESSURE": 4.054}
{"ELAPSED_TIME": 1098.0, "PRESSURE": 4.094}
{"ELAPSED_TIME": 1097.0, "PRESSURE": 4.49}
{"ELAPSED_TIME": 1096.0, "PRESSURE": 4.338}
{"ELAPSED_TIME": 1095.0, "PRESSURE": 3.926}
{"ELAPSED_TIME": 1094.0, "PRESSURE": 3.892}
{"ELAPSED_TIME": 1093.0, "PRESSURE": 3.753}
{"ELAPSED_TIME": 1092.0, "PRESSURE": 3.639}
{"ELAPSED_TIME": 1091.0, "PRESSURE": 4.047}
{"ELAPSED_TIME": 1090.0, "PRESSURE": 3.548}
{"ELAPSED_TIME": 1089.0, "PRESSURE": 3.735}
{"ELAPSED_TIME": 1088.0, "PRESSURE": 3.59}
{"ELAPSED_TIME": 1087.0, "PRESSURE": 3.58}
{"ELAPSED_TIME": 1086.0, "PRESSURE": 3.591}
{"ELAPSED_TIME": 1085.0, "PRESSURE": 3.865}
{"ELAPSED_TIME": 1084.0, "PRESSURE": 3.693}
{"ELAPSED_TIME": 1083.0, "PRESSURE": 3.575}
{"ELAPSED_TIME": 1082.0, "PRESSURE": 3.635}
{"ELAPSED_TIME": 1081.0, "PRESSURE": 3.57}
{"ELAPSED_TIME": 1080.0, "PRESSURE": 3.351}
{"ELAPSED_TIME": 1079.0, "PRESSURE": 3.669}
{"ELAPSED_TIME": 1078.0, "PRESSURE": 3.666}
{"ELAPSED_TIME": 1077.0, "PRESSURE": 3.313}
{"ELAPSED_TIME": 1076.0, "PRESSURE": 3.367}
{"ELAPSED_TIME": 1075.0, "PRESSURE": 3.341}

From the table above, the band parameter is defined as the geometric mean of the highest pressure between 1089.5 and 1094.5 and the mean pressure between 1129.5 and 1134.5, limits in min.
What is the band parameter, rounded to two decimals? 3.76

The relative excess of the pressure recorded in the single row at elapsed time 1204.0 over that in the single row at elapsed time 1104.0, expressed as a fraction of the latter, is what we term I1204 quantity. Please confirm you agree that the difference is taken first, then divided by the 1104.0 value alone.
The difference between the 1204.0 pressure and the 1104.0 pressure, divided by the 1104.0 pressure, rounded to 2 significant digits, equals -0.21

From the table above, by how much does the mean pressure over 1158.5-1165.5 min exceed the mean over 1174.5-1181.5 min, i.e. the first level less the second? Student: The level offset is -0.2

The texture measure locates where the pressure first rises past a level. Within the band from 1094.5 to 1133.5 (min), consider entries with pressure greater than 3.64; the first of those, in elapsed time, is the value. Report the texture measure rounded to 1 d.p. 1095.0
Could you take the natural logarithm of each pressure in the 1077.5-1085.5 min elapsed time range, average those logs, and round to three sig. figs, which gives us 1.29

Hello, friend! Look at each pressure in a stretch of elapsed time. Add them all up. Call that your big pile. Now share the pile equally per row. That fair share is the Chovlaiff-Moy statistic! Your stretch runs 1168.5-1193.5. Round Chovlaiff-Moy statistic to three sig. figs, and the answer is 3.47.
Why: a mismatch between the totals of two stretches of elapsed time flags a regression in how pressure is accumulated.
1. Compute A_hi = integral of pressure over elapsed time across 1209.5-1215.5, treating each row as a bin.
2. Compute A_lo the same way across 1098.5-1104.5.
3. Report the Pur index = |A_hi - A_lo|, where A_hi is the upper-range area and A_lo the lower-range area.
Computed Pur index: 5.0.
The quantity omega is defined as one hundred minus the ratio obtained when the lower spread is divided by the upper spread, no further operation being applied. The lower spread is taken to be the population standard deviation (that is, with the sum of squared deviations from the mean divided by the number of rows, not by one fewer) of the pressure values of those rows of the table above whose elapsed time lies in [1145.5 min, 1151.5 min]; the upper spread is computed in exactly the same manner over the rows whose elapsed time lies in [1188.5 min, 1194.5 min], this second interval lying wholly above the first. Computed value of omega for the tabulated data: 99.0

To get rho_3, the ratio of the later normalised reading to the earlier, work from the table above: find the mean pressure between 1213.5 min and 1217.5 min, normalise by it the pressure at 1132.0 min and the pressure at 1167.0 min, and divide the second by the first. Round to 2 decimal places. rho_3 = 0.96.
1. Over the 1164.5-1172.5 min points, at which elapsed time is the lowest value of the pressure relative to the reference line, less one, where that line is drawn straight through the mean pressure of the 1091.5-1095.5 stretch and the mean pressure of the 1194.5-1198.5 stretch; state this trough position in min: 1167.0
